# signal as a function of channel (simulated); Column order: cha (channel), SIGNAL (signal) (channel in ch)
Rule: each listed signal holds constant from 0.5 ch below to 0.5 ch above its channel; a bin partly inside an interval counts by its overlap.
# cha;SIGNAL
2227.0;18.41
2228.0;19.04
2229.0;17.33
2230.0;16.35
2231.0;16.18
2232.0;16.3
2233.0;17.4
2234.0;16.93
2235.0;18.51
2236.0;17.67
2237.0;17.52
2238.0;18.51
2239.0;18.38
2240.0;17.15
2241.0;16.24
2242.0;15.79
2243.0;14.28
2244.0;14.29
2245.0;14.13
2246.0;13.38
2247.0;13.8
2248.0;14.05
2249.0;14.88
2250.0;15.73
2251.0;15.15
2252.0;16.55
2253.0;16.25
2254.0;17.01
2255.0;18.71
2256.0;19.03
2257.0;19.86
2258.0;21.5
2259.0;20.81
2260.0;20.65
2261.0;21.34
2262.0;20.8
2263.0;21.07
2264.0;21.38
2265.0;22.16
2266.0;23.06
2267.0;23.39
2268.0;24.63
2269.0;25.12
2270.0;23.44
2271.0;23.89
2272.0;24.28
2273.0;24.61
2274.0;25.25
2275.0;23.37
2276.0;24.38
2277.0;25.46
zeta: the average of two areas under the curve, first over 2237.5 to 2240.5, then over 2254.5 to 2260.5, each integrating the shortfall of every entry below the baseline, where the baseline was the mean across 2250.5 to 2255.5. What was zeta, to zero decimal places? -12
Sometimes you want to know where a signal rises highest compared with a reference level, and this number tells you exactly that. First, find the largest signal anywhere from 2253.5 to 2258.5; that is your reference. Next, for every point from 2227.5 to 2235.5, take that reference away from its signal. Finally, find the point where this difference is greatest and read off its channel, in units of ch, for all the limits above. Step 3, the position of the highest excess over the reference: 2228.0 ch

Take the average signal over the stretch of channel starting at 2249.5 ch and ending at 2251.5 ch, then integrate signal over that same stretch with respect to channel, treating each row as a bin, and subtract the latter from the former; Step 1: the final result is -15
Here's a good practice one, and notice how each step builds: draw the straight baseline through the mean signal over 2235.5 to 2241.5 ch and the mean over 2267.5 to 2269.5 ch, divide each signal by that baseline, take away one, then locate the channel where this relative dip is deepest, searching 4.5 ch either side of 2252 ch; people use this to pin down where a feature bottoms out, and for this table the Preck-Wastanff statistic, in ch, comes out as 2248.0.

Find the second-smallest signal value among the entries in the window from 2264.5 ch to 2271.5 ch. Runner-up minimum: 23.06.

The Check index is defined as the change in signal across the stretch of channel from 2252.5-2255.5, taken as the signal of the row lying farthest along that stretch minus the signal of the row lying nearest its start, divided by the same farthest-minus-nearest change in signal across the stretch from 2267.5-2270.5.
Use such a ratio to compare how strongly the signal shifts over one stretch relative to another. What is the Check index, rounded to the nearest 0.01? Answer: -2.07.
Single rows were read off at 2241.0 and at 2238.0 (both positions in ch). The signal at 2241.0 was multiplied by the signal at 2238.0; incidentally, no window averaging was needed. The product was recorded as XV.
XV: 301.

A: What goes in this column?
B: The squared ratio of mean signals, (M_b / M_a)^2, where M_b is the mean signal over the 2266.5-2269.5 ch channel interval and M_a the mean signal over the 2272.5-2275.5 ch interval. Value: 1.0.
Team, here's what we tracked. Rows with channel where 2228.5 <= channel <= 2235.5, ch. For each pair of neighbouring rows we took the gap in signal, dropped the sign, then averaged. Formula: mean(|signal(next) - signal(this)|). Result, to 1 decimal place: 0.7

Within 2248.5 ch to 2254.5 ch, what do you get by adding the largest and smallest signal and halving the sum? 16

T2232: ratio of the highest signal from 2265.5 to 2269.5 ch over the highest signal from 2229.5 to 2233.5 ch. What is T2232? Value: 1.44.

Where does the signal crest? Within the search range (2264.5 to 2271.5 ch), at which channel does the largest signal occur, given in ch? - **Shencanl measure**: 2269.0 ch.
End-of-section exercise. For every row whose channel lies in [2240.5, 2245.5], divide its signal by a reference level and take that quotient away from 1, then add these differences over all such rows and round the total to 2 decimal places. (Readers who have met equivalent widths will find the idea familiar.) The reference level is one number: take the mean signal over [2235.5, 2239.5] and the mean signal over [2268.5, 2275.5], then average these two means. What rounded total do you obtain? 1.47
